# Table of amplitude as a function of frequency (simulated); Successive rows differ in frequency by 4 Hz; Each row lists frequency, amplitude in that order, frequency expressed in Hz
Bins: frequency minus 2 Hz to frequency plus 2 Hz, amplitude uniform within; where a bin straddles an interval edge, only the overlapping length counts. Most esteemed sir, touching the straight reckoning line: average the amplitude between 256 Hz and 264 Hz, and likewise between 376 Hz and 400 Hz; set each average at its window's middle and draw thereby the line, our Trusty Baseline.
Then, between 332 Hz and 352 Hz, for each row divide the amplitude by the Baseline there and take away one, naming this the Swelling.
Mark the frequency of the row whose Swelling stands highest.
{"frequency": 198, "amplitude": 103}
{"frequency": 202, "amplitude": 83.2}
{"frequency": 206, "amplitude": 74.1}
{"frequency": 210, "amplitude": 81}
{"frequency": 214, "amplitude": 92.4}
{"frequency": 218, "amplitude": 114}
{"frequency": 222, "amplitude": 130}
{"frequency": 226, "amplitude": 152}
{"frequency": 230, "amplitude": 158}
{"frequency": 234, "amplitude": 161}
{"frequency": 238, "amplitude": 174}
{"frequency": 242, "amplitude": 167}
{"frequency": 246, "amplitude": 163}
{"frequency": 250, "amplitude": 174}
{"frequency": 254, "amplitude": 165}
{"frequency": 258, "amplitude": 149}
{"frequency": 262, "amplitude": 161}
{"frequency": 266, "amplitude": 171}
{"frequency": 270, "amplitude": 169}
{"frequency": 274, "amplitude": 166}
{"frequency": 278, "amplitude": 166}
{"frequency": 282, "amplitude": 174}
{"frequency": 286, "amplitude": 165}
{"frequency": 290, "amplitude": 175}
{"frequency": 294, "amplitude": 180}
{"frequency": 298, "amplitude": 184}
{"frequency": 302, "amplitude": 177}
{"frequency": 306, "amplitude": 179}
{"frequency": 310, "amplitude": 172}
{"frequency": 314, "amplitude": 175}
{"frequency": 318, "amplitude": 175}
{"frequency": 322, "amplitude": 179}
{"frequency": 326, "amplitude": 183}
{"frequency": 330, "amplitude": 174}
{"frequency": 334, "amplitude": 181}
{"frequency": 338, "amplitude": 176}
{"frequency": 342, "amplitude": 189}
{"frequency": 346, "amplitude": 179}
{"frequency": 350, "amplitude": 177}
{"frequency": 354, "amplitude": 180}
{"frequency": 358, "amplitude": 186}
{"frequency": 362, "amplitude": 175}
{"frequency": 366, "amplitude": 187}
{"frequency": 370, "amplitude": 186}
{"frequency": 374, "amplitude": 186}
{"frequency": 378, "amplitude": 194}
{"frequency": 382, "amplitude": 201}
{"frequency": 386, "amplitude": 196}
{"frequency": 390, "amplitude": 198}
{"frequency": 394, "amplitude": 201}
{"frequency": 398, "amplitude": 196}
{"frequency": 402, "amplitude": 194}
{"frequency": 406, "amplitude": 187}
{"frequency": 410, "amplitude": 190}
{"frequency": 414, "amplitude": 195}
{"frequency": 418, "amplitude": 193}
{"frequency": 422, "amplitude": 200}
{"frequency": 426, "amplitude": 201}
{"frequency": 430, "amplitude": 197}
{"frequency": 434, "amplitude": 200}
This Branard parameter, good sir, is 342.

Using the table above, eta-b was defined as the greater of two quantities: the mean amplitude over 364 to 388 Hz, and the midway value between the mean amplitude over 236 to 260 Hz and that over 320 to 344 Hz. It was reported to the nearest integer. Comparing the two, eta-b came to 192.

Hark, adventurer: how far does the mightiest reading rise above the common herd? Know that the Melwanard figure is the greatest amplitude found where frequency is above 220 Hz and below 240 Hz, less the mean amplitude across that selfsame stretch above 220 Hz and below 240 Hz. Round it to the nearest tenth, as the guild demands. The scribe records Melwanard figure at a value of 19.0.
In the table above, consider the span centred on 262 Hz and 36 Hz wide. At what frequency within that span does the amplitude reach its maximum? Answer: 250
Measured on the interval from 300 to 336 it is 326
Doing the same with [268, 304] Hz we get 298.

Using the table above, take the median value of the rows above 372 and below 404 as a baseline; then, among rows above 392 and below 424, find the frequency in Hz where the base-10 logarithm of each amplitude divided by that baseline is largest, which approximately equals 394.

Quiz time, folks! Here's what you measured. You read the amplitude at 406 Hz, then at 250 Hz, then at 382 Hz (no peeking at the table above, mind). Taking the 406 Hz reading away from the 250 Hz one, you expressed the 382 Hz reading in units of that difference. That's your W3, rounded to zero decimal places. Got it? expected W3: -15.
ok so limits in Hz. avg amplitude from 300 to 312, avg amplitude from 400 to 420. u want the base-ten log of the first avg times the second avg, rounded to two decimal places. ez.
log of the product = 4.53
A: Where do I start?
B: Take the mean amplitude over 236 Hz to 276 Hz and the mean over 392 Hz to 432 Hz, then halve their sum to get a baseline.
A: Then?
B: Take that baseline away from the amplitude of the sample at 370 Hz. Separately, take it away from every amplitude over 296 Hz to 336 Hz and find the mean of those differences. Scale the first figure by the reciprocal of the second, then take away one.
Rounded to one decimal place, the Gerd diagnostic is -2.9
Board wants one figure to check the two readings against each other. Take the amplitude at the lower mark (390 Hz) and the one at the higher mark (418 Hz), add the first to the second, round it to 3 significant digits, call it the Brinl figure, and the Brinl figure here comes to 391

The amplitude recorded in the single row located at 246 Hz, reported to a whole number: 163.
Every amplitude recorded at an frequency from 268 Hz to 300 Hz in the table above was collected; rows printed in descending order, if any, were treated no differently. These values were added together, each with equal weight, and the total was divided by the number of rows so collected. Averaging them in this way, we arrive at 172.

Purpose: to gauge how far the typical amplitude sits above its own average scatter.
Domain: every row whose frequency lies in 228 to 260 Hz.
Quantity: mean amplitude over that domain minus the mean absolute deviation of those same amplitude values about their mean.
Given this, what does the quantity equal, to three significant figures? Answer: 158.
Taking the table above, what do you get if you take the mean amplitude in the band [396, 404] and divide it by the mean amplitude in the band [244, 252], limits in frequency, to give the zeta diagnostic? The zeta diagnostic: 1.16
